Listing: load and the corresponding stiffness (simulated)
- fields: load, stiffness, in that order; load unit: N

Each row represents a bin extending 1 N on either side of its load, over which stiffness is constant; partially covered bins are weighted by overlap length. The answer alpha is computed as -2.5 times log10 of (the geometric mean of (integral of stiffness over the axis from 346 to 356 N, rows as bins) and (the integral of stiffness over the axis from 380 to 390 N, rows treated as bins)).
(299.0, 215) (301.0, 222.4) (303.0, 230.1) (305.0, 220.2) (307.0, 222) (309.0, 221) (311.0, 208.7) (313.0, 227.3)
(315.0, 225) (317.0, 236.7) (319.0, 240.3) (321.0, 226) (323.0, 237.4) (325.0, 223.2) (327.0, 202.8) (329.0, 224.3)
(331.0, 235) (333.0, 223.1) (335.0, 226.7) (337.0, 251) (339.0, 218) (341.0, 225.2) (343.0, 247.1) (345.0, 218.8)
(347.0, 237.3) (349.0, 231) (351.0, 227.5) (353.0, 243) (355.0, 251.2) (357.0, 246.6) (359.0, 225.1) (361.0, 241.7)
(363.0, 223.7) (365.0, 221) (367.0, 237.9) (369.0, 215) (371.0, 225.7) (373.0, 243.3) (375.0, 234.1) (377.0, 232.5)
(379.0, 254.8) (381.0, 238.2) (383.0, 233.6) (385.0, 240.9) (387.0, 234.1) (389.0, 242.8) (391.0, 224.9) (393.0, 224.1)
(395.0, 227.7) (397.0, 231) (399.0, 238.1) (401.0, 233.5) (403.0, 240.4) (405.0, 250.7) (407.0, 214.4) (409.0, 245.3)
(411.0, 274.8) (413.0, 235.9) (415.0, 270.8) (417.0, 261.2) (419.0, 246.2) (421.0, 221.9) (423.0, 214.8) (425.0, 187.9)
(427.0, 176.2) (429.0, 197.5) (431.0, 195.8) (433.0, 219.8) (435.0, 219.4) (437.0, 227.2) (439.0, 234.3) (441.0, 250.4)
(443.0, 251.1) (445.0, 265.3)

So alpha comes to -8.44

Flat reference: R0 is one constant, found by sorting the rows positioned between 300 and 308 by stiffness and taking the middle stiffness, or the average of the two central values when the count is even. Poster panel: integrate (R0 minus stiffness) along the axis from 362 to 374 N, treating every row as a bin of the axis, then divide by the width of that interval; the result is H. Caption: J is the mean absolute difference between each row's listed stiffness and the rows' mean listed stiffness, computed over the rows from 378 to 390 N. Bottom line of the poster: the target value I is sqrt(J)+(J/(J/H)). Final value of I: -3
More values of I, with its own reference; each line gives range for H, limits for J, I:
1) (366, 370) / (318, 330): -1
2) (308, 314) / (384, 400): 6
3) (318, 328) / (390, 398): -2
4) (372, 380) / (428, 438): -15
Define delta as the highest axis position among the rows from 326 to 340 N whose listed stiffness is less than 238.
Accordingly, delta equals 339.0 N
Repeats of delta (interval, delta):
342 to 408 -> 407.0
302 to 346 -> 345.0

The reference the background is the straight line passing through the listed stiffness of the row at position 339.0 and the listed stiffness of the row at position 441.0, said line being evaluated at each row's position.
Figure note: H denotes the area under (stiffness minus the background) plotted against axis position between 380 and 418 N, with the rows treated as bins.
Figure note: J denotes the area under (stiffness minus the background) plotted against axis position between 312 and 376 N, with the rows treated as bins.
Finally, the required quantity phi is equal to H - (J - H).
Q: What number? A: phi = -497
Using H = 117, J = 730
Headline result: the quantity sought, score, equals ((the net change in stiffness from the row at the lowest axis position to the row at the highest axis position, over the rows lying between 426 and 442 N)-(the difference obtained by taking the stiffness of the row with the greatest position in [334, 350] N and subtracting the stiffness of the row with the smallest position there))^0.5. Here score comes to 8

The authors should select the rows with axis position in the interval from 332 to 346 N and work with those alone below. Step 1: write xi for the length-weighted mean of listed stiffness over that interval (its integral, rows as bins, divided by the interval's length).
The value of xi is 230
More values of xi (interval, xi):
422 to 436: 202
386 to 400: 232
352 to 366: 236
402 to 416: 247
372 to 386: 240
